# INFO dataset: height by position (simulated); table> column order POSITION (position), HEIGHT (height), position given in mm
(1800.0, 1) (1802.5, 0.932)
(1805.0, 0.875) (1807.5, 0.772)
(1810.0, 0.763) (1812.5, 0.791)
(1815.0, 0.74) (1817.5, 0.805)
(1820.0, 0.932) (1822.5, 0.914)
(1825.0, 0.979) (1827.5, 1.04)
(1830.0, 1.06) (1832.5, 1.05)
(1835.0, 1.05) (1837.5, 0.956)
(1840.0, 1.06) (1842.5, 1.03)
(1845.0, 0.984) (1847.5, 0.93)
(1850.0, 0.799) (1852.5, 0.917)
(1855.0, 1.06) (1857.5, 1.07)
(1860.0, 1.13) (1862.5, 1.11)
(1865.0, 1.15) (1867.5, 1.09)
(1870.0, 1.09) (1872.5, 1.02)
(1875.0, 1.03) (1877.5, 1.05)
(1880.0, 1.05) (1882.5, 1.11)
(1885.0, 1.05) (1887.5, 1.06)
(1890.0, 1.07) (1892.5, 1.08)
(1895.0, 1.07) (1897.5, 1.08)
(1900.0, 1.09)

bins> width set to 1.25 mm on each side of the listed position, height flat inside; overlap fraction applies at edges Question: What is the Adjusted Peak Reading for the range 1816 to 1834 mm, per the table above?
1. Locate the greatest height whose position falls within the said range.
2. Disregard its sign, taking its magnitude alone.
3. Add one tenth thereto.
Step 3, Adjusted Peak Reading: 1.160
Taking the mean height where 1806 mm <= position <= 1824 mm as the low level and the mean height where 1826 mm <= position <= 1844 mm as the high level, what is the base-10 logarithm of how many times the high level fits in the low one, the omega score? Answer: -0.10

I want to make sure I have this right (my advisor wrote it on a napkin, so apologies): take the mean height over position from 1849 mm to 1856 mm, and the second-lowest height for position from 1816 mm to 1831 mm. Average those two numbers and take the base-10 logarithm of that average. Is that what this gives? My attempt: -0.036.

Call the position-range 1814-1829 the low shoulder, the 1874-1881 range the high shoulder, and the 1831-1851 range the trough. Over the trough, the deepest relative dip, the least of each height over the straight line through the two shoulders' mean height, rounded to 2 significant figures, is 0.82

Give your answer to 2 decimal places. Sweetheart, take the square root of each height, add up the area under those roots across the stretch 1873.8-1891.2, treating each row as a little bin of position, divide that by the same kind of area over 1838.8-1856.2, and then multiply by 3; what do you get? 3.14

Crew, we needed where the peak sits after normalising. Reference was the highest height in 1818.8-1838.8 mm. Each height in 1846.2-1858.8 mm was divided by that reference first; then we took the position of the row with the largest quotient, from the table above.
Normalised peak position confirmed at 1857.5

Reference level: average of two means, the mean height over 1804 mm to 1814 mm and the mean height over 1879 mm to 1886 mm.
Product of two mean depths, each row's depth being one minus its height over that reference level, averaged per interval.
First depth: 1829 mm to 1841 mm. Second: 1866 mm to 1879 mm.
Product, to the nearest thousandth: 0.014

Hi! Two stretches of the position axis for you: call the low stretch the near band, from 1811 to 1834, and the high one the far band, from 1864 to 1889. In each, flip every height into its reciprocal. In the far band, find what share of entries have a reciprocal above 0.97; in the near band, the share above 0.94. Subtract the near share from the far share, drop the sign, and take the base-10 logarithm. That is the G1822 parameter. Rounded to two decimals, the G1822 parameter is -0.10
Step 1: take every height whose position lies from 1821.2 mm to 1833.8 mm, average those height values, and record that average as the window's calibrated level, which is 1.01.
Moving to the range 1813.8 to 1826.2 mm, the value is 0.87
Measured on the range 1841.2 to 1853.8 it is 0.93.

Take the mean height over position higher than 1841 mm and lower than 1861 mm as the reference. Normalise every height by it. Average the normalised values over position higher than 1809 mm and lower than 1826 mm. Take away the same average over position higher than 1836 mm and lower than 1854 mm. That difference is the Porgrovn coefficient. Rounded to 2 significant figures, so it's -0.11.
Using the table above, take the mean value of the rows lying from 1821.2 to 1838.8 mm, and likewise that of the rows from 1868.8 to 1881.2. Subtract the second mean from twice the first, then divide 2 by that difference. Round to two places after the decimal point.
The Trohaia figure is 2.07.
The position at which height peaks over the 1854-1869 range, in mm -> 1865.0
